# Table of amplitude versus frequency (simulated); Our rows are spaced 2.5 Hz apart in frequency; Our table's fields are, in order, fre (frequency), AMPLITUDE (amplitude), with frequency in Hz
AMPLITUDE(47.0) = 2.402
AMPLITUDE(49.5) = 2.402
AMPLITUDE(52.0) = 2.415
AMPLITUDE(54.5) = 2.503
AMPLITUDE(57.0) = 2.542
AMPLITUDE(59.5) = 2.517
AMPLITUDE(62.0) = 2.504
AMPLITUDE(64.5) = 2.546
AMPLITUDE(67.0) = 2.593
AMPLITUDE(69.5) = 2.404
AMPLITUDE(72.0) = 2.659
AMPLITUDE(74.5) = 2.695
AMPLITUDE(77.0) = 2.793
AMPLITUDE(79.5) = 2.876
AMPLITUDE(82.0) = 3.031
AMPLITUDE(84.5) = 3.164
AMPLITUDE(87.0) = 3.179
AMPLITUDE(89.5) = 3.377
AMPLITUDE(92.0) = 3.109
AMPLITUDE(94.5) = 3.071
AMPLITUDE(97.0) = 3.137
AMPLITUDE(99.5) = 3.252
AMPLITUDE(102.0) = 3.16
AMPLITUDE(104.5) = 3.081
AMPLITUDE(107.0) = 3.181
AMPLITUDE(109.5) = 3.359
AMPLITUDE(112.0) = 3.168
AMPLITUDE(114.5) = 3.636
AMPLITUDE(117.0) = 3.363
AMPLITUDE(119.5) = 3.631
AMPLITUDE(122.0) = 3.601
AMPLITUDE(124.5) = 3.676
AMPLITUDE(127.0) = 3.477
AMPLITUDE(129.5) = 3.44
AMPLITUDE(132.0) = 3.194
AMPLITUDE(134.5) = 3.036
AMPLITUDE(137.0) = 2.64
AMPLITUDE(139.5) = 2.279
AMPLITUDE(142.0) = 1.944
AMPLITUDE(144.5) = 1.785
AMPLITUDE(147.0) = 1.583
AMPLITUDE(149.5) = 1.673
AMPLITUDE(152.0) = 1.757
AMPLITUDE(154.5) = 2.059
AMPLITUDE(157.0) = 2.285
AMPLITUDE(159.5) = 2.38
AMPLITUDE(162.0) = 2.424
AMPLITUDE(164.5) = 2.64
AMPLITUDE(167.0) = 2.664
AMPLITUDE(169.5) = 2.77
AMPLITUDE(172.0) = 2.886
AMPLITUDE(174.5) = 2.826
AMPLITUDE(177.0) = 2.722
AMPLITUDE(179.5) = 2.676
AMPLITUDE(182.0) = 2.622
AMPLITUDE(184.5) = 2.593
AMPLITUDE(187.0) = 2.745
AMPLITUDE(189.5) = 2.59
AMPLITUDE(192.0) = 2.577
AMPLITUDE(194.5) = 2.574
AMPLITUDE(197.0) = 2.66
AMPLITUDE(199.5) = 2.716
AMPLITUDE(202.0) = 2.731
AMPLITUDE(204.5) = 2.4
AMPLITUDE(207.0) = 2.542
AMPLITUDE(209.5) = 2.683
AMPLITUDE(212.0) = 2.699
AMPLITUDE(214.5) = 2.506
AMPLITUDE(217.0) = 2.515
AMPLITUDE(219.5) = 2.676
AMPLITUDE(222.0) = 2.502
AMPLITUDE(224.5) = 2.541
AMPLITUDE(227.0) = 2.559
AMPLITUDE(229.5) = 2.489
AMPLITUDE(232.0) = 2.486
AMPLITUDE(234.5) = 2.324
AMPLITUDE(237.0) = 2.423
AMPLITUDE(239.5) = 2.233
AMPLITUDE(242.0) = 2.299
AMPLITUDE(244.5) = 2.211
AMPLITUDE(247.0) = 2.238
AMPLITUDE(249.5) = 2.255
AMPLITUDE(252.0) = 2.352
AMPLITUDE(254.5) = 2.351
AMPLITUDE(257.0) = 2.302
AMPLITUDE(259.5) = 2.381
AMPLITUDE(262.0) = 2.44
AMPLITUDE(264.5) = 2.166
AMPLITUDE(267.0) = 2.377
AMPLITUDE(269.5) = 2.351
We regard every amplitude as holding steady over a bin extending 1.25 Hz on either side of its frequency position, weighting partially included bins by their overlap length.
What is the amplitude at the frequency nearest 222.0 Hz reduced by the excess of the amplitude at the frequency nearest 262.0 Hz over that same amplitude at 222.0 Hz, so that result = 2.6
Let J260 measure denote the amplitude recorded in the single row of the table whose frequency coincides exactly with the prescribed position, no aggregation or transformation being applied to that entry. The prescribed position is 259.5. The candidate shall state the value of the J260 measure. 2.381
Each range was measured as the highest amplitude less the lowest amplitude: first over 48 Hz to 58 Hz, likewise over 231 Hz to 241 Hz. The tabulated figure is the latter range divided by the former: 1.8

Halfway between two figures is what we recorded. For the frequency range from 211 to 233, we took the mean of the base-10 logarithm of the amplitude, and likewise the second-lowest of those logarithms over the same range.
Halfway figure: 0.40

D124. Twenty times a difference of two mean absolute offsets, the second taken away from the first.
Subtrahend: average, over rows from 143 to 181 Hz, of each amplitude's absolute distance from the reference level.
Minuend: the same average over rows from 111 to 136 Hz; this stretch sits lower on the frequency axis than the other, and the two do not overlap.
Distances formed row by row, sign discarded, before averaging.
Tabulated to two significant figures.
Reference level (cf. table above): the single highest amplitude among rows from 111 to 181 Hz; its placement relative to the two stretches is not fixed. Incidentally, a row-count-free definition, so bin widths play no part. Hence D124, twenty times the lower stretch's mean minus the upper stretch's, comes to -22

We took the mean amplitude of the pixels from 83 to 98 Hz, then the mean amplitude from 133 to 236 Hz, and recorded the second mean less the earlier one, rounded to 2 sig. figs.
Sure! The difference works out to -0.69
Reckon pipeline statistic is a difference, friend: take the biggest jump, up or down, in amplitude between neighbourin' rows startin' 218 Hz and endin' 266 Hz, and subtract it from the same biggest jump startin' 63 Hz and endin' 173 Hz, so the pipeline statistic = 0.19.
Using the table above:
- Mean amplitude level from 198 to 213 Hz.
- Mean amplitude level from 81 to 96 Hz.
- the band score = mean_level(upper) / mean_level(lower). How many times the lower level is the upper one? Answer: 0.83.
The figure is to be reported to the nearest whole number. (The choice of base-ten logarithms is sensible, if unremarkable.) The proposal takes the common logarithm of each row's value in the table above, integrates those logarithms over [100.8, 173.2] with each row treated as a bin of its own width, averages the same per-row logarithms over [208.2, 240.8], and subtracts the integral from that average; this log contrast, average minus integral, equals -31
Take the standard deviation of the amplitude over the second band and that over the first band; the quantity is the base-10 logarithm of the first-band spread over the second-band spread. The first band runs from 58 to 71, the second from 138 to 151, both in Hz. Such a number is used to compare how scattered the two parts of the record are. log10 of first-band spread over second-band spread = -0.59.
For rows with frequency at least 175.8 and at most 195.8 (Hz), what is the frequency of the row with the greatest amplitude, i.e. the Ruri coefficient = 187.0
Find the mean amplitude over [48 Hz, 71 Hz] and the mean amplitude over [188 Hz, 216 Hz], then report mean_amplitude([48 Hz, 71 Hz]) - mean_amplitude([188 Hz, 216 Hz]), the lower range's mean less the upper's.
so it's -0.1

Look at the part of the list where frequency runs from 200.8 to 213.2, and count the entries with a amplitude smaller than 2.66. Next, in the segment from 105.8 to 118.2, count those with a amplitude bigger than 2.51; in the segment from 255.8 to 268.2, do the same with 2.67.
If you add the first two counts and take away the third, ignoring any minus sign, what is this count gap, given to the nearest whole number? 7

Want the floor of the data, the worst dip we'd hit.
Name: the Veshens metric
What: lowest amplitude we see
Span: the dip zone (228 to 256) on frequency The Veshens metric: 2.211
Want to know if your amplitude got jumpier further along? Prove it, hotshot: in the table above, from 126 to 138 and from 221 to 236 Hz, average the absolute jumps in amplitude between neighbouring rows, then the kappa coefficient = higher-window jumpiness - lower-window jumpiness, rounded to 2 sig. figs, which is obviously -0.15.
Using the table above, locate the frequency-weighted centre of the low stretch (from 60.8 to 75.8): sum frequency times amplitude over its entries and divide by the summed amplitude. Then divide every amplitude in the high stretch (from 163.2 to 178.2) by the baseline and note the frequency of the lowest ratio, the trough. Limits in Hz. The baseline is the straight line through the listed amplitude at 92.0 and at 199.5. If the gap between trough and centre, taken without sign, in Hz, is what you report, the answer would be 96.2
